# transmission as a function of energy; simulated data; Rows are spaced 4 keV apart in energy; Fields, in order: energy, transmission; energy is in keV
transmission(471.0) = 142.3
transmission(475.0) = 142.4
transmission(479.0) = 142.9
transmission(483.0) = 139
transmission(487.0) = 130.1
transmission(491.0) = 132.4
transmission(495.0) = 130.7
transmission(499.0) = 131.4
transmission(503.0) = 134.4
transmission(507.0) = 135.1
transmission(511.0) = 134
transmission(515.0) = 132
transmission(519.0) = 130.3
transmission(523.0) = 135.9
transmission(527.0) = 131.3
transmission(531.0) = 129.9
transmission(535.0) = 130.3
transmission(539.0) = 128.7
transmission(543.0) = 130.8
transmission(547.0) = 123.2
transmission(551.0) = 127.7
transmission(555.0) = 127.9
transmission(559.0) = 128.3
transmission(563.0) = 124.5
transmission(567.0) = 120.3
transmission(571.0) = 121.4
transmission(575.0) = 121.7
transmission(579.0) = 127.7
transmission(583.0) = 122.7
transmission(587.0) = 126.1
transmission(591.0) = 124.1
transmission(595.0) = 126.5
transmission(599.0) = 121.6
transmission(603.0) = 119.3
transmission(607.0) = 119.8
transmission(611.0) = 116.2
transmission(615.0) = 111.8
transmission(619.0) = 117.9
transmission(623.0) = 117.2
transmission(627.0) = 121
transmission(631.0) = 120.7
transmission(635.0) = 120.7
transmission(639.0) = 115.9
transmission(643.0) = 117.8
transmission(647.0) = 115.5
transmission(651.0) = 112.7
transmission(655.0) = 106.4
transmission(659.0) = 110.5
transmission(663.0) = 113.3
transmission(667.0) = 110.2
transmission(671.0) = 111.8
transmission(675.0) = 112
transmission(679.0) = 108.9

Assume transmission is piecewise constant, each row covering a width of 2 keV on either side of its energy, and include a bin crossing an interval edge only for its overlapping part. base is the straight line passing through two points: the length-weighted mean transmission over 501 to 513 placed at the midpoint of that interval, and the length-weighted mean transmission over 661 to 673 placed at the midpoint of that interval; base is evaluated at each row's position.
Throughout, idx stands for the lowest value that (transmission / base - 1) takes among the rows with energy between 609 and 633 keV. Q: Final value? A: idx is -0.062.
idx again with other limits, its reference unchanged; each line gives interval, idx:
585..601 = 0.001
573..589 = -0.025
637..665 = -0.062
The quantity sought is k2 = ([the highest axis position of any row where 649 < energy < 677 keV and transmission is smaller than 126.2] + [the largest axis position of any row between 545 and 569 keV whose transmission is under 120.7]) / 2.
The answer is 621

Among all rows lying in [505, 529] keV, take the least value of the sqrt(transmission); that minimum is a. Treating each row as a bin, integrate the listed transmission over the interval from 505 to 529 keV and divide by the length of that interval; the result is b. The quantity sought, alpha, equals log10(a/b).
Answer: -1.07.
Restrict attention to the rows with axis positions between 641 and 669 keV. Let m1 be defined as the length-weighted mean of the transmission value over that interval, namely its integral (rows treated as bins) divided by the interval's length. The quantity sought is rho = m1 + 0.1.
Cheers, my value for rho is 112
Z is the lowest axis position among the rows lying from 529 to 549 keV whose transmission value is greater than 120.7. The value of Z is 531.0 keV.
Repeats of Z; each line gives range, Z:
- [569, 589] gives 571.0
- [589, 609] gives 591.0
